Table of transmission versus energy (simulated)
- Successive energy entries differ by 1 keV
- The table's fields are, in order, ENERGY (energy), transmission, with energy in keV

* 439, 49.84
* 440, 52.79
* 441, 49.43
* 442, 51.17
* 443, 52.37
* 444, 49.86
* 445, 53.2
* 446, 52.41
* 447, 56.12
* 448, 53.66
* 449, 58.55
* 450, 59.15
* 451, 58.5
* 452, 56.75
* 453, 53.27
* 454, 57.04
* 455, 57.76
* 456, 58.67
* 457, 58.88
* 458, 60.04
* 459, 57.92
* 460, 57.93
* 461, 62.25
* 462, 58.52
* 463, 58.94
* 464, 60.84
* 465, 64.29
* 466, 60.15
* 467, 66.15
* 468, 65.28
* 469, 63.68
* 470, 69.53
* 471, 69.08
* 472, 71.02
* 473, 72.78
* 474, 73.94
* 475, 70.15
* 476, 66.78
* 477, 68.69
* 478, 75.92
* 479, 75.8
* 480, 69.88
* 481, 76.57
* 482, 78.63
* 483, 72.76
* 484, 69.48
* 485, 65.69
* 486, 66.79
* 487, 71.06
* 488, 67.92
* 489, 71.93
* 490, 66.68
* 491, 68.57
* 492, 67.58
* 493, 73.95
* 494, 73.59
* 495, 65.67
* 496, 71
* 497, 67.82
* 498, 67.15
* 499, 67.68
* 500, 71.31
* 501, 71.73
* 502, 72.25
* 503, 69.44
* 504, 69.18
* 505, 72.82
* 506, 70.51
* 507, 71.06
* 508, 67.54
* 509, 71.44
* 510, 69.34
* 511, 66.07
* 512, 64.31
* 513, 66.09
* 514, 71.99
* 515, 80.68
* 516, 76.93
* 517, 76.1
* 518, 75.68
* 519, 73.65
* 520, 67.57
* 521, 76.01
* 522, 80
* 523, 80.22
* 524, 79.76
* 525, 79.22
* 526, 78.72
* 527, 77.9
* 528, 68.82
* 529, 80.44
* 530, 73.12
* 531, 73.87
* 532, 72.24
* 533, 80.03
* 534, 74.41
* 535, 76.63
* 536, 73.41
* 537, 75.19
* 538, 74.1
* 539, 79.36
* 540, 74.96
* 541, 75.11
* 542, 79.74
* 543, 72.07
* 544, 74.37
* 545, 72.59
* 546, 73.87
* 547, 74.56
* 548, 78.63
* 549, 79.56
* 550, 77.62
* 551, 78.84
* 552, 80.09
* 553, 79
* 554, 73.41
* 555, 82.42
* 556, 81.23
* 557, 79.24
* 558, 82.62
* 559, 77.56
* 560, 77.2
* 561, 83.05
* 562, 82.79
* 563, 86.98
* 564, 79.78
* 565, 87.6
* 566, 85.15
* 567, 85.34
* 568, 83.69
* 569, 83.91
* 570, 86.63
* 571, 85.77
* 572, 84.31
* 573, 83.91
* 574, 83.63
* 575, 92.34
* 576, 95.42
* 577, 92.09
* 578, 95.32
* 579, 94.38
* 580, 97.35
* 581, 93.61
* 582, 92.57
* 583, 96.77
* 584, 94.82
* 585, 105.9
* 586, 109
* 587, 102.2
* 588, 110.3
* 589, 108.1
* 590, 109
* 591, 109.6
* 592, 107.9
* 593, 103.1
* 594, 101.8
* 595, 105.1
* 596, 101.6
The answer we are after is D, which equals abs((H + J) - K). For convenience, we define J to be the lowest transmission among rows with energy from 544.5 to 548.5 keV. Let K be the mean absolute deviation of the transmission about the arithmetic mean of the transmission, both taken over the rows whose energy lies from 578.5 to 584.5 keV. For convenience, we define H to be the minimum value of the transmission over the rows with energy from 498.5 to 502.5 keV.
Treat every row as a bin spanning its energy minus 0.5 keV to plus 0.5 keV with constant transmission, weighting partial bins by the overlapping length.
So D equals 138.8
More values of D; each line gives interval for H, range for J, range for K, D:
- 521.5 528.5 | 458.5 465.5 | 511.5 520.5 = 122.2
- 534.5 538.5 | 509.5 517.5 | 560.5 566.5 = 135.4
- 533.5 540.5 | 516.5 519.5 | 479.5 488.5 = 143.7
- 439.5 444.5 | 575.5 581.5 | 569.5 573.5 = 140.5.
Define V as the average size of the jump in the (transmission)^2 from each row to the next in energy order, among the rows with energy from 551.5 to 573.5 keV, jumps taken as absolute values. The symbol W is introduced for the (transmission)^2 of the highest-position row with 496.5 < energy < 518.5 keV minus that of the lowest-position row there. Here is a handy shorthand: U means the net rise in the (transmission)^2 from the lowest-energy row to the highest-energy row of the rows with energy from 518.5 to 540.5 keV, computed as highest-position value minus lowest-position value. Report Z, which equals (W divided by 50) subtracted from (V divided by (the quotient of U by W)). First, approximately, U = 195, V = 488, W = 1128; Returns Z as 2807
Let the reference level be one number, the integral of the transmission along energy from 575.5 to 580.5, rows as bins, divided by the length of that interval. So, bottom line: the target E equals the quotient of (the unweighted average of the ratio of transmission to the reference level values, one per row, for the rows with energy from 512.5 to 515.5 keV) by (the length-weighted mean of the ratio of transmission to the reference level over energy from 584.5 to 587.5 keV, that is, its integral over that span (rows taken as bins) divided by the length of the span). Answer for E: 0.7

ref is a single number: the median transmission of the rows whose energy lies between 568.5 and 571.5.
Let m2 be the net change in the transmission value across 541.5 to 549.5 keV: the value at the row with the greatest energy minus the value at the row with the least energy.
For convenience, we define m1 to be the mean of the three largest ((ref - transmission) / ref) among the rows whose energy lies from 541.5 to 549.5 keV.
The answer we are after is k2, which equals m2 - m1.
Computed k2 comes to -0.3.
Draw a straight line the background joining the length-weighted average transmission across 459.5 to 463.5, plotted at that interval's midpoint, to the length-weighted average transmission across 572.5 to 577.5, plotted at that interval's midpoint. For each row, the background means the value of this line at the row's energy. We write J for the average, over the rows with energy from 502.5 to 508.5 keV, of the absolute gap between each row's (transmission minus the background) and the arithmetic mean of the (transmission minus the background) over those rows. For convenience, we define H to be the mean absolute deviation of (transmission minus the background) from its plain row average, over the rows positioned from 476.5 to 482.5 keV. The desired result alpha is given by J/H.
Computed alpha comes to 0.40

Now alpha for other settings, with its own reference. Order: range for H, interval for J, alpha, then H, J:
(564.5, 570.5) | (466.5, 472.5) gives 1.64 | 1.2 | 2.02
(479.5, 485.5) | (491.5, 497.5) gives 0.75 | 4.0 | 2.96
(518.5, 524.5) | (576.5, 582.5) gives 0.47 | 3.4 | 1.60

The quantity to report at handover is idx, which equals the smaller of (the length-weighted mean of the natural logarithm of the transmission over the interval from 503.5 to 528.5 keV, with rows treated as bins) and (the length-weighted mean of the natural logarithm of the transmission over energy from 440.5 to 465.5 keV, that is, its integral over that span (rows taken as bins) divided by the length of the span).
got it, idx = 4.04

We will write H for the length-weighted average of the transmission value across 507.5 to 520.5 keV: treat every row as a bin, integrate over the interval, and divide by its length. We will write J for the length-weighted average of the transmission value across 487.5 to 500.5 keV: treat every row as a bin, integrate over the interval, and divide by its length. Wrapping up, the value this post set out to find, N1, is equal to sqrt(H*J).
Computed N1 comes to 70.3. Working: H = 71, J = 69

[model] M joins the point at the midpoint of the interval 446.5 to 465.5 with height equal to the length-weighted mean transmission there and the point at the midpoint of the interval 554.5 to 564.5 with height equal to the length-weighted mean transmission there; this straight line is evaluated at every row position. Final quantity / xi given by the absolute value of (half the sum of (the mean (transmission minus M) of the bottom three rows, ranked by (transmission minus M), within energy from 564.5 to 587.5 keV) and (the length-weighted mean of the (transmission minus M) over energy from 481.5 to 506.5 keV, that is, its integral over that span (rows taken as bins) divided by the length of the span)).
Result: 1.5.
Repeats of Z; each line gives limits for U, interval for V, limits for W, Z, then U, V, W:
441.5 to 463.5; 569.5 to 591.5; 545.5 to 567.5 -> 1339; 856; 644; 1826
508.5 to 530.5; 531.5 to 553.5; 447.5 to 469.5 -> 2101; 243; 439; 1176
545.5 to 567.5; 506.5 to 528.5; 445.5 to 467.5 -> 387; 1826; 471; 1629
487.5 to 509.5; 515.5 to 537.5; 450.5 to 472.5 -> 1741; 491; 536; 1622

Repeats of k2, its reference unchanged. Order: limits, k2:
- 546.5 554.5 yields -1.3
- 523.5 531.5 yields -6.1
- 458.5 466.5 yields 1.9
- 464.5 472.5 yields 6.5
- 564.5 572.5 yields -3.3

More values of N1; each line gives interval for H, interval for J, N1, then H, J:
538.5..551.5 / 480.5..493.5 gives 73.4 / 76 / 71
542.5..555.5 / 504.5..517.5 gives 73.9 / 77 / 71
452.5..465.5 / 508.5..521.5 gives 65.1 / 59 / 72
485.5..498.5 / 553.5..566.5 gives 75.1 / 69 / 81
